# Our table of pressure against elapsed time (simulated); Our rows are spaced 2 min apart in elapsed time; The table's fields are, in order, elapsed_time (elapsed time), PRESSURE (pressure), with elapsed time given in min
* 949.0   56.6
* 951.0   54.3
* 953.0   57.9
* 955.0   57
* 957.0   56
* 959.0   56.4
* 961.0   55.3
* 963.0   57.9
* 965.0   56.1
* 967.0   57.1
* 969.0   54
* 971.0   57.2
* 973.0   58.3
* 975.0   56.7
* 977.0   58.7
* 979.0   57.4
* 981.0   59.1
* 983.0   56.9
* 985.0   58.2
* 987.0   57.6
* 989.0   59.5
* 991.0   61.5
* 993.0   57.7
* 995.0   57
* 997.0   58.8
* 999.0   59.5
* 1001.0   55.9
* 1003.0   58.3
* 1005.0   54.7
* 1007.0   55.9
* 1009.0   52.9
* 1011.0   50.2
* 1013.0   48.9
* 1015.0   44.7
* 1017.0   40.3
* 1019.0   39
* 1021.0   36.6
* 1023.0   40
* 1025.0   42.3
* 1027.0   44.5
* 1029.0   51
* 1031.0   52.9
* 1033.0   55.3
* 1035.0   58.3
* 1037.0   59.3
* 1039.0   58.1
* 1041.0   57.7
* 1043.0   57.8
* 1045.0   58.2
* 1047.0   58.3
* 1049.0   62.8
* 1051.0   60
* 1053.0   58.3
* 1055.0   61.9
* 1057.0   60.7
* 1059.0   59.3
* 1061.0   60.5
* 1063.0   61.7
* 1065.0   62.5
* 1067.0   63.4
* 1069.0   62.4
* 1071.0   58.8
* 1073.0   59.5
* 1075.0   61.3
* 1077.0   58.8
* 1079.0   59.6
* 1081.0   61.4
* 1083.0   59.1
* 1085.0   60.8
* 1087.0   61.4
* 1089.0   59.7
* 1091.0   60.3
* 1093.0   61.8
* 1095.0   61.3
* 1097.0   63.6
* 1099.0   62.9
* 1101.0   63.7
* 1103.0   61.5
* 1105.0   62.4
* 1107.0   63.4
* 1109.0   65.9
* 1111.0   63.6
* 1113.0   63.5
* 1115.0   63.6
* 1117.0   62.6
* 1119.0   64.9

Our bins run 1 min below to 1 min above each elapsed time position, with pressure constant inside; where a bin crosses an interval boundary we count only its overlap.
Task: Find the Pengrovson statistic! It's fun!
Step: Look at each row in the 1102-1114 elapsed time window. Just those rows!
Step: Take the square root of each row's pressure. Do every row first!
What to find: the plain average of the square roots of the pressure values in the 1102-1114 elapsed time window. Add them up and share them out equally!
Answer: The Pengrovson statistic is 8.0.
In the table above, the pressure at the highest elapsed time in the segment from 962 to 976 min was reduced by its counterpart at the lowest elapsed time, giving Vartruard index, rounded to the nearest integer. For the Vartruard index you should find -1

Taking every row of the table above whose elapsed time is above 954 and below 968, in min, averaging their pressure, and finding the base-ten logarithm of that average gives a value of 1.75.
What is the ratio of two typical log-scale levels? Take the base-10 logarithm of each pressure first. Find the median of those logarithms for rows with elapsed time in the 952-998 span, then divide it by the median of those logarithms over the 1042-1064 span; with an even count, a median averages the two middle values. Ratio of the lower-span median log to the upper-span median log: 0.99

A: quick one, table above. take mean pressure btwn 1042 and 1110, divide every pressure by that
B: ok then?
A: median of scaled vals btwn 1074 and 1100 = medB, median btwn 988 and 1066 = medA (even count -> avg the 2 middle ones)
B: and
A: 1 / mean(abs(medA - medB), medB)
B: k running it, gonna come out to 1.88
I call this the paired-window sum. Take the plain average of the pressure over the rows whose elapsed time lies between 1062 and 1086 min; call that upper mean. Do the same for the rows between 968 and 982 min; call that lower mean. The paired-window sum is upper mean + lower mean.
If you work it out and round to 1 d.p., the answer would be 118.1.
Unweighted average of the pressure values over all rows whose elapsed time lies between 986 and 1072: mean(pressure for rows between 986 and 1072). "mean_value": 55.2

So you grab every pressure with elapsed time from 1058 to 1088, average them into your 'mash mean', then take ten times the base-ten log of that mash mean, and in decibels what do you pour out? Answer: 17.8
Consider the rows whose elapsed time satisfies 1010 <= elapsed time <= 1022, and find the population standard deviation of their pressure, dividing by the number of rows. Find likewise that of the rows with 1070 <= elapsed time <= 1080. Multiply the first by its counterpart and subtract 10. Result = -5.4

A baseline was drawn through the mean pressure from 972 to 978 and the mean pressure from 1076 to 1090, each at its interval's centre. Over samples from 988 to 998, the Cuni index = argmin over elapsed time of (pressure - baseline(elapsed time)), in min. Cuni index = 995.0 min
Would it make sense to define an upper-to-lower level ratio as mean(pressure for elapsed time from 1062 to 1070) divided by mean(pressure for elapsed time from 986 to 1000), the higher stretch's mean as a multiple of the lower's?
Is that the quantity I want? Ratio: 1.06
